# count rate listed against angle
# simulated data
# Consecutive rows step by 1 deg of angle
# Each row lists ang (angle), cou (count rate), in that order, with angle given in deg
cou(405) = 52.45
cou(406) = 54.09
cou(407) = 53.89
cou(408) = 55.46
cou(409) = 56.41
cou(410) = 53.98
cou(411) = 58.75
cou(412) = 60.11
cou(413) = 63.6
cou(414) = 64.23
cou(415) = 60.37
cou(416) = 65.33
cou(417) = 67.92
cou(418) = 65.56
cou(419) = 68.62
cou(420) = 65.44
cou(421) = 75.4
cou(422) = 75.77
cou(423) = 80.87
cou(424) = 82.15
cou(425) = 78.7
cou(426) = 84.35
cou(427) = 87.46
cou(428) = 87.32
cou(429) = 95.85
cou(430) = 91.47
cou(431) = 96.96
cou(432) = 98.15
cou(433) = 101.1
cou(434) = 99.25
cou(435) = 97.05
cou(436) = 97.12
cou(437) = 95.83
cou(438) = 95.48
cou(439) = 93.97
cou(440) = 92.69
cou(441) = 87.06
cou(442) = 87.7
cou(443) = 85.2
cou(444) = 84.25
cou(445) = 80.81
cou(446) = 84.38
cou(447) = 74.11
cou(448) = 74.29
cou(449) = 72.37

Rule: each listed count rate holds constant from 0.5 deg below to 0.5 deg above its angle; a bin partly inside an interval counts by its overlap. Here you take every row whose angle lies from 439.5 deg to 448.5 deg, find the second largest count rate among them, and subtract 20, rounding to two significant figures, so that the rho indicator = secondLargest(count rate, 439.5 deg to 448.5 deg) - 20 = 68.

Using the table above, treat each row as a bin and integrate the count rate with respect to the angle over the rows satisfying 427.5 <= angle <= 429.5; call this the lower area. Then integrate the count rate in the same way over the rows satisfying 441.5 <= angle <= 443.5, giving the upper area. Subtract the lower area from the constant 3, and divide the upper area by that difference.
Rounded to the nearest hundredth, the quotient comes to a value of -0.96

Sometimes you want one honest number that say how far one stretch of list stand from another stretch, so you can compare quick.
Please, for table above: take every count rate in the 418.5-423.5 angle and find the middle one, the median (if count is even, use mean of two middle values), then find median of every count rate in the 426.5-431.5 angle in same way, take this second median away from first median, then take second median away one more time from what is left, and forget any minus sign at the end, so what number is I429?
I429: 108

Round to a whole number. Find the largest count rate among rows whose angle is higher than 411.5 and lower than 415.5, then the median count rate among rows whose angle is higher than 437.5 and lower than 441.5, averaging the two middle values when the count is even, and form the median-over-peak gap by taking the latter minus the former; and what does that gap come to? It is 29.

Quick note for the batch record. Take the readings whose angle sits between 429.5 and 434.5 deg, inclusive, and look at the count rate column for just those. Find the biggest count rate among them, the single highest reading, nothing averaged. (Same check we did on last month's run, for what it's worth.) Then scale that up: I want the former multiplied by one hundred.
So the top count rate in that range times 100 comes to 10110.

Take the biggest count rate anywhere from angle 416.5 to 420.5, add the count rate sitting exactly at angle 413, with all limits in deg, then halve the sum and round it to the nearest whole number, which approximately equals 66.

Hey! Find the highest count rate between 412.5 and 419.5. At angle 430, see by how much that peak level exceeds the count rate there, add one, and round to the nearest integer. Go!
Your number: -22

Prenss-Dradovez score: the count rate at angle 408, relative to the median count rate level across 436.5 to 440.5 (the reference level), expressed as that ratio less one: -0.41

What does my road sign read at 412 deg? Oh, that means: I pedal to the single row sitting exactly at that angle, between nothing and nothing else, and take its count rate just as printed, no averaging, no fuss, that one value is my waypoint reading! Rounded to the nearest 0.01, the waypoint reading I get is 60.11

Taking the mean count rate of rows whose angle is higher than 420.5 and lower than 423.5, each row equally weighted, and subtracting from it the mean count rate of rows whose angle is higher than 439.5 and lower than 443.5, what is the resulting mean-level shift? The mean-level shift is -11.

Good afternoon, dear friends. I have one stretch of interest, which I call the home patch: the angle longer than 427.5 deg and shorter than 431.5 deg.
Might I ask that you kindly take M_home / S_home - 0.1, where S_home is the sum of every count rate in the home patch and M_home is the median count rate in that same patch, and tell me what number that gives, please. 0.15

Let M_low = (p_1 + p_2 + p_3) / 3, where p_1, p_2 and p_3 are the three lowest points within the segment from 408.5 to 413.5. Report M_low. 56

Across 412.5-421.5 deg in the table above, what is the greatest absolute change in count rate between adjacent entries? 10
